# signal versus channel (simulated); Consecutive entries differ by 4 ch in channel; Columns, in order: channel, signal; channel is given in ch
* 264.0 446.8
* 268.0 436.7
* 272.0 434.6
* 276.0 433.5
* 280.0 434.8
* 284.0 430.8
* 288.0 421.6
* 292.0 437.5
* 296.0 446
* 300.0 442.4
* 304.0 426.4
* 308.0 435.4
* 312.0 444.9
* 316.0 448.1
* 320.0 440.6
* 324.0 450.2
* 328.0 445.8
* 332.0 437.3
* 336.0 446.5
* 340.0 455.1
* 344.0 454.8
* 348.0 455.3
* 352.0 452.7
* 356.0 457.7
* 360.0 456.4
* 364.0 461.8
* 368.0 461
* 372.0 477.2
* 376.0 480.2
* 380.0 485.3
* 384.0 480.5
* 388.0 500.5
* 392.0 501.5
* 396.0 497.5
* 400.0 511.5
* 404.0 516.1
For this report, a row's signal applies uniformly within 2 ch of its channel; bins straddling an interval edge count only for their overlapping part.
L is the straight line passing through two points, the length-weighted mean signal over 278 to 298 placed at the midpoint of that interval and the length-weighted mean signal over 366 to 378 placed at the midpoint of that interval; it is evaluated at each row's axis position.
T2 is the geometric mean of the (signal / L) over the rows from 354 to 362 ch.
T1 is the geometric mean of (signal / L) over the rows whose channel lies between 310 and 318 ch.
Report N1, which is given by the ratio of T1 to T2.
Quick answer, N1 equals 1.021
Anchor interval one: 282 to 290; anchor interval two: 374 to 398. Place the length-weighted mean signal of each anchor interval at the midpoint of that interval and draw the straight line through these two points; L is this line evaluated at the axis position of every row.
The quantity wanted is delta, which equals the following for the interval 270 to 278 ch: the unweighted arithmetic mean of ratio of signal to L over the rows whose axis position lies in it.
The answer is 1.04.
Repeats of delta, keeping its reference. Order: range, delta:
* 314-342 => 0.98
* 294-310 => 1.00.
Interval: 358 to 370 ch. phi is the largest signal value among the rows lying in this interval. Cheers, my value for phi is 461.8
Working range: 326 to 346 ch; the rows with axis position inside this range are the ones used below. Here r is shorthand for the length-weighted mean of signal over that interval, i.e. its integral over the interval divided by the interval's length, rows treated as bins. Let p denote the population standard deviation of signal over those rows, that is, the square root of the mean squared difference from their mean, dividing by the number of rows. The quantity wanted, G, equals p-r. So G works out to -441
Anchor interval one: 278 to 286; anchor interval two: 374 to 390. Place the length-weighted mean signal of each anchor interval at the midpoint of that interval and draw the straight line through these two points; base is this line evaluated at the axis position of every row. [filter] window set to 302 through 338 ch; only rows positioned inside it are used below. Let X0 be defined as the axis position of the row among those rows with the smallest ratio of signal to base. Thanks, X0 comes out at 332.0 ch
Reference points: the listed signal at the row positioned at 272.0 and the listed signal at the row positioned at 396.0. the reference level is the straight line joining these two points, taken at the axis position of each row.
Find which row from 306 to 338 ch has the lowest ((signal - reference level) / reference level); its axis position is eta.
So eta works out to 332.0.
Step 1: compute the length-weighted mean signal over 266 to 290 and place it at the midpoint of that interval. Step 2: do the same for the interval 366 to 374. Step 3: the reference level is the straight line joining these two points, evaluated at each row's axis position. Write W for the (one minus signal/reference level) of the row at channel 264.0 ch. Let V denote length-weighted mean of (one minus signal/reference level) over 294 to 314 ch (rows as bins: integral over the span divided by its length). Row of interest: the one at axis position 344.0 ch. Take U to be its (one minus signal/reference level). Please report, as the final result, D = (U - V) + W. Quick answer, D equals -0.047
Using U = 0.008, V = 0.008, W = -0.048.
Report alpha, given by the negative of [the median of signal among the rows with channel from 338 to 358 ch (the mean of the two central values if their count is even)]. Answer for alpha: -455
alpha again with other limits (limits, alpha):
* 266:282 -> -435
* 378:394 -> -493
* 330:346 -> -451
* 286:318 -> -440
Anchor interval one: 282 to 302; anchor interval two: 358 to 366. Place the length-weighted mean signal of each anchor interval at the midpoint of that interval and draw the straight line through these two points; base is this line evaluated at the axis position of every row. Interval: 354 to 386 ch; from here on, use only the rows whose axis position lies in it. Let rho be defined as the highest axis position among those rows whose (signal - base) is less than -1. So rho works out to 360.0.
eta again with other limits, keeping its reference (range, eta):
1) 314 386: 332.0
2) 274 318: 304.0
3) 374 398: 384.0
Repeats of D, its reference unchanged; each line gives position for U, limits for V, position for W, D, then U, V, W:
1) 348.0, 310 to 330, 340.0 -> 0.008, 0.011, 0.007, 0.004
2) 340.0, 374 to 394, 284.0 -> 0.044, 0.004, -0.031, 0.008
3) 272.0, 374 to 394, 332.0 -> 0.056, -0.012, -0.031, 0.036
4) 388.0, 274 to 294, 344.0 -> -0.049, -0.051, 0.006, 0.008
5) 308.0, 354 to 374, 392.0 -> -0.038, 0.020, 0.008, -0.049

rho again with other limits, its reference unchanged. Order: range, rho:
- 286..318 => 308.0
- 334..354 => 352.0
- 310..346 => 336.0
